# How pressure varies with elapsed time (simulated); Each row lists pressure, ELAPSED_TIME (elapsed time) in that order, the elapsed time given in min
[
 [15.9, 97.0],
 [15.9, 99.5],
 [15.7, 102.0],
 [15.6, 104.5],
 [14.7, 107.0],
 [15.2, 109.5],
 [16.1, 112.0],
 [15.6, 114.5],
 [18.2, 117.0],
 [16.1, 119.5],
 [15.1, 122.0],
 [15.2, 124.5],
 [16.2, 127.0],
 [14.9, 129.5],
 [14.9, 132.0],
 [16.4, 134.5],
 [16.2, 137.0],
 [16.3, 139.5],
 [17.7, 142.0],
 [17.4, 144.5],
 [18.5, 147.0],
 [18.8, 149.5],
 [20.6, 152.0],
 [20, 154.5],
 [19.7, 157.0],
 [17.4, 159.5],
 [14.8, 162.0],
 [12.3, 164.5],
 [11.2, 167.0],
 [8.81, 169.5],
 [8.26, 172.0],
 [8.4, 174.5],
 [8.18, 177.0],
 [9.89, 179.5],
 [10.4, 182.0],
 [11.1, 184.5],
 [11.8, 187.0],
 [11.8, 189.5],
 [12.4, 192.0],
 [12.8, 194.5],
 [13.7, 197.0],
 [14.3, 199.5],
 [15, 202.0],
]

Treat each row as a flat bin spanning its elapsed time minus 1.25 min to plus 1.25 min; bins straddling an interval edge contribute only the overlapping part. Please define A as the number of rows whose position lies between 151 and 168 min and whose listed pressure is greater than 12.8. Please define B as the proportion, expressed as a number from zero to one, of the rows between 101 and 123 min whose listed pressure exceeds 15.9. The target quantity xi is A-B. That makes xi 5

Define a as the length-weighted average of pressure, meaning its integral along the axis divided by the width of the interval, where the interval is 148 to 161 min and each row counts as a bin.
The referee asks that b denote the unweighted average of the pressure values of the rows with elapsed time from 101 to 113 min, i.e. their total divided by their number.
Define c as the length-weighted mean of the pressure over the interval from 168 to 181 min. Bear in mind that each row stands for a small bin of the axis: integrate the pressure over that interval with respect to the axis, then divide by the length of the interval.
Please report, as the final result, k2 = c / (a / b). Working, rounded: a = 19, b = 15.5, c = 8.8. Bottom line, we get 7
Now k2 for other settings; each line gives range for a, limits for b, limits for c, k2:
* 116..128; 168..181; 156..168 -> 8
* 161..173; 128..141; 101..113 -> 22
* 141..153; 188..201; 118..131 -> 11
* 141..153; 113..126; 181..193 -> 10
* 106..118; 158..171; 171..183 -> 7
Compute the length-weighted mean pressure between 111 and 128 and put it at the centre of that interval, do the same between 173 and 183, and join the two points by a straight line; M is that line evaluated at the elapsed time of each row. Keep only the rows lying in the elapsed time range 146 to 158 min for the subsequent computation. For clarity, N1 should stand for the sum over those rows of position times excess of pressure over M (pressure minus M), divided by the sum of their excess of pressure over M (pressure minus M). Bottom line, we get 152.4 min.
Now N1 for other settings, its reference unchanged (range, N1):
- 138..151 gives 145.4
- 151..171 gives 156.3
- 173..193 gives 189.4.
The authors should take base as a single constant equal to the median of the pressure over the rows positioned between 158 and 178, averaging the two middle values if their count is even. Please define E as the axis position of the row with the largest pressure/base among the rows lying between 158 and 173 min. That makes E 159.5 min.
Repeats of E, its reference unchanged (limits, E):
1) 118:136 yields 134.5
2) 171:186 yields 184.5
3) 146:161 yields 152.0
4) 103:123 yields 117.0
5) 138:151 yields 149.5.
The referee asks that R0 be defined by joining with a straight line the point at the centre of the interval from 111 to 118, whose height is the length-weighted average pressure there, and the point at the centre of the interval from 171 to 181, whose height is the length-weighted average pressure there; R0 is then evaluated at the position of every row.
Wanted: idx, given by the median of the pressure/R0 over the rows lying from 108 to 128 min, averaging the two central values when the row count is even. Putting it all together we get 0.98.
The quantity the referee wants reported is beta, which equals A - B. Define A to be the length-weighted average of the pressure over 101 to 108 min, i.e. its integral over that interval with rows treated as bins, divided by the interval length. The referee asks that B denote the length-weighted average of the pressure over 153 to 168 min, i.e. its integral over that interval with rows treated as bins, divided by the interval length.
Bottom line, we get -1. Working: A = 15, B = 16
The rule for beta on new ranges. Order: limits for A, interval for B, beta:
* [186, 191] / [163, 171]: 1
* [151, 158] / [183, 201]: 8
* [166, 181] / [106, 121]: -7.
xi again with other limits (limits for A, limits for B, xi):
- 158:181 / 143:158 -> 1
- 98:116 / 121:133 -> 7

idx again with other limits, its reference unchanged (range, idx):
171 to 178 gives 0.94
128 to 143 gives 1.17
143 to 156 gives 1.55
